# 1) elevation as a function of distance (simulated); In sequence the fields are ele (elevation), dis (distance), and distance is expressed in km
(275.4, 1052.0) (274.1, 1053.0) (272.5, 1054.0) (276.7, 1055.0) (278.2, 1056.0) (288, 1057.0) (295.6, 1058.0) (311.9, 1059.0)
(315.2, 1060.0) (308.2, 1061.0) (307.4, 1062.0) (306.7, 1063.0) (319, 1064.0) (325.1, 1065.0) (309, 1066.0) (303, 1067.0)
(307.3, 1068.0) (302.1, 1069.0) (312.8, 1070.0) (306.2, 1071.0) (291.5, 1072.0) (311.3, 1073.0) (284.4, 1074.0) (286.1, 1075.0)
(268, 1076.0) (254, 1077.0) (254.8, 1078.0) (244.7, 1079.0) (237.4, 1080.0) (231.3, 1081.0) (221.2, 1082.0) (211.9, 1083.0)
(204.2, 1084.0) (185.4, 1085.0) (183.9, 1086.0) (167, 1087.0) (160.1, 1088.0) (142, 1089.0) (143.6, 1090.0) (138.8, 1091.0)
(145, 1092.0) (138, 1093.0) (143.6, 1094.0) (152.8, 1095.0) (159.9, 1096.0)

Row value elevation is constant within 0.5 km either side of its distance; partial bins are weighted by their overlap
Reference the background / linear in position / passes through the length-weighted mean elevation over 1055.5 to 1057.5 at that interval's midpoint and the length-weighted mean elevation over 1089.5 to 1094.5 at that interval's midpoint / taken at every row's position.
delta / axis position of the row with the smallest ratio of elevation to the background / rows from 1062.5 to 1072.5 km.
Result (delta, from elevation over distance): 1063.0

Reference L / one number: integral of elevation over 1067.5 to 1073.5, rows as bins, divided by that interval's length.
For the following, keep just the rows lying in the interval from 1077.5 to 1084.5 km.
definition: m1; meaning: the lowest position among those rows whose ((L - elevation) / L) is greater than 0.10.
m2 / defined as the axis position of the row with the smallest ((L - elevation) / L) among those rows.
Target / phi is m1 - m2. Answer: 0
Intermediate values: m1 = 1078.0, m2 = 1078.0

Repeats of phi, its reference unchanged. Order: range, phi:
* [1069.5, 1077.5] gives 6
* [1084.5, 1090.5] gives 0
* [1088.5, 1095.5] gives -6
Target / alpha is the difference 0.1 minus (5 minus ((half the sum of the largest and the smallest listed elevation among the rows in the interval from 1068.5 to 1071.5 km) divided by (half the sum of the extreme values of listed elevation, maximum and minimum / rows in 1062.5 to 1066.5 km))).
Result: -3.93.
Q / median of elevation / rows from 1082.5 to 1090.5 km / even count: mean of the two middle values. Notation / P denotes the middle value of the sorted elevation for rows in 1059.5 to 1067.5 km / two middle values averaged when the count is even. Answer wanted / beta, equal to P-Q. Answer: 133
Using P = 309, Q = 175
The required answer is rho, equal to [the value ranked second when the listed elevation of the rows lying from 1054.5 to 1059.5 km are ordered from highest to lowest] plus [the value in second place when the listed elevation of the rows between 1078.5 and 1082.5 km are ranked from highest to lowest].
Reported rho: 533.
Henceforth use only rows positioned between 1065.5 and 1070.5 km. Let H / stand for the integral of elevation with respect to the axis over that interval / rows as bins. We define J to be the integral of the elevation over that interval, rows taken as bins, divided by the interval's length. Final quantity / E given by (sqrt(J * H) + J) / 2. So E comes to 496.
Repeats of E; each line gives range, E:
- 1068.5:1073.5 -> 493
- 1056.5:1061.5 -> 492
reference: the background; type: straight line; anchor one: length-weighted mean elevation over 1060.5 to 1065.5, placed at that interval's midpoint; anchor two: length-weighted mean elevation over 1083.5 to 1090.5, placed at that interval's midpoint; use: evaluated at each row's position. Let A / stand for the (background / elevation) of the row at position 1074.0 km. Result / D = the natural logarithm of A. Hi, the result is -0.14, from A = 0.87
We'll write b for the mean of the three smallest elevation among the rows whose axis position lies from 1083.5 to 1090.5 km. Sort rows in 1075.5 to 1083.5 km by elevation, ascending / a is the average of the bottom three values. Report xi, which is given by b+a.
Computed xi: 370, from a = 221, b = 149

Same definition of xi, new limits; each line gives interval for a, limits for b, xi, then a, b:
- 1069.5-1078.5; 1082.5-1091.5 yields 400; 259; 141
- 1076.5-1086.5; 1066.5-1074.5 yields 484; 191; 293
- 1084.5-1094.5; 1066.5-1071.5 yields 443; 140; 304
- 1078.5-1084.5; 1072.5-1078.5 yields 471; 212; 259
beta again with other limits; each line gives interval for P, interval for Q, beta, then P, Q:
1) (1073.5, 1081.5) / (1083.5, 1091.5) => 91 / 254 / 164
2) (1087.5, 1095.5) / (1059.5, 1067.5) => -165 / 144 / 309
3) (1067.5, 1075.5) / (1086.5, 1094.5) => 161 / 304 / 144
